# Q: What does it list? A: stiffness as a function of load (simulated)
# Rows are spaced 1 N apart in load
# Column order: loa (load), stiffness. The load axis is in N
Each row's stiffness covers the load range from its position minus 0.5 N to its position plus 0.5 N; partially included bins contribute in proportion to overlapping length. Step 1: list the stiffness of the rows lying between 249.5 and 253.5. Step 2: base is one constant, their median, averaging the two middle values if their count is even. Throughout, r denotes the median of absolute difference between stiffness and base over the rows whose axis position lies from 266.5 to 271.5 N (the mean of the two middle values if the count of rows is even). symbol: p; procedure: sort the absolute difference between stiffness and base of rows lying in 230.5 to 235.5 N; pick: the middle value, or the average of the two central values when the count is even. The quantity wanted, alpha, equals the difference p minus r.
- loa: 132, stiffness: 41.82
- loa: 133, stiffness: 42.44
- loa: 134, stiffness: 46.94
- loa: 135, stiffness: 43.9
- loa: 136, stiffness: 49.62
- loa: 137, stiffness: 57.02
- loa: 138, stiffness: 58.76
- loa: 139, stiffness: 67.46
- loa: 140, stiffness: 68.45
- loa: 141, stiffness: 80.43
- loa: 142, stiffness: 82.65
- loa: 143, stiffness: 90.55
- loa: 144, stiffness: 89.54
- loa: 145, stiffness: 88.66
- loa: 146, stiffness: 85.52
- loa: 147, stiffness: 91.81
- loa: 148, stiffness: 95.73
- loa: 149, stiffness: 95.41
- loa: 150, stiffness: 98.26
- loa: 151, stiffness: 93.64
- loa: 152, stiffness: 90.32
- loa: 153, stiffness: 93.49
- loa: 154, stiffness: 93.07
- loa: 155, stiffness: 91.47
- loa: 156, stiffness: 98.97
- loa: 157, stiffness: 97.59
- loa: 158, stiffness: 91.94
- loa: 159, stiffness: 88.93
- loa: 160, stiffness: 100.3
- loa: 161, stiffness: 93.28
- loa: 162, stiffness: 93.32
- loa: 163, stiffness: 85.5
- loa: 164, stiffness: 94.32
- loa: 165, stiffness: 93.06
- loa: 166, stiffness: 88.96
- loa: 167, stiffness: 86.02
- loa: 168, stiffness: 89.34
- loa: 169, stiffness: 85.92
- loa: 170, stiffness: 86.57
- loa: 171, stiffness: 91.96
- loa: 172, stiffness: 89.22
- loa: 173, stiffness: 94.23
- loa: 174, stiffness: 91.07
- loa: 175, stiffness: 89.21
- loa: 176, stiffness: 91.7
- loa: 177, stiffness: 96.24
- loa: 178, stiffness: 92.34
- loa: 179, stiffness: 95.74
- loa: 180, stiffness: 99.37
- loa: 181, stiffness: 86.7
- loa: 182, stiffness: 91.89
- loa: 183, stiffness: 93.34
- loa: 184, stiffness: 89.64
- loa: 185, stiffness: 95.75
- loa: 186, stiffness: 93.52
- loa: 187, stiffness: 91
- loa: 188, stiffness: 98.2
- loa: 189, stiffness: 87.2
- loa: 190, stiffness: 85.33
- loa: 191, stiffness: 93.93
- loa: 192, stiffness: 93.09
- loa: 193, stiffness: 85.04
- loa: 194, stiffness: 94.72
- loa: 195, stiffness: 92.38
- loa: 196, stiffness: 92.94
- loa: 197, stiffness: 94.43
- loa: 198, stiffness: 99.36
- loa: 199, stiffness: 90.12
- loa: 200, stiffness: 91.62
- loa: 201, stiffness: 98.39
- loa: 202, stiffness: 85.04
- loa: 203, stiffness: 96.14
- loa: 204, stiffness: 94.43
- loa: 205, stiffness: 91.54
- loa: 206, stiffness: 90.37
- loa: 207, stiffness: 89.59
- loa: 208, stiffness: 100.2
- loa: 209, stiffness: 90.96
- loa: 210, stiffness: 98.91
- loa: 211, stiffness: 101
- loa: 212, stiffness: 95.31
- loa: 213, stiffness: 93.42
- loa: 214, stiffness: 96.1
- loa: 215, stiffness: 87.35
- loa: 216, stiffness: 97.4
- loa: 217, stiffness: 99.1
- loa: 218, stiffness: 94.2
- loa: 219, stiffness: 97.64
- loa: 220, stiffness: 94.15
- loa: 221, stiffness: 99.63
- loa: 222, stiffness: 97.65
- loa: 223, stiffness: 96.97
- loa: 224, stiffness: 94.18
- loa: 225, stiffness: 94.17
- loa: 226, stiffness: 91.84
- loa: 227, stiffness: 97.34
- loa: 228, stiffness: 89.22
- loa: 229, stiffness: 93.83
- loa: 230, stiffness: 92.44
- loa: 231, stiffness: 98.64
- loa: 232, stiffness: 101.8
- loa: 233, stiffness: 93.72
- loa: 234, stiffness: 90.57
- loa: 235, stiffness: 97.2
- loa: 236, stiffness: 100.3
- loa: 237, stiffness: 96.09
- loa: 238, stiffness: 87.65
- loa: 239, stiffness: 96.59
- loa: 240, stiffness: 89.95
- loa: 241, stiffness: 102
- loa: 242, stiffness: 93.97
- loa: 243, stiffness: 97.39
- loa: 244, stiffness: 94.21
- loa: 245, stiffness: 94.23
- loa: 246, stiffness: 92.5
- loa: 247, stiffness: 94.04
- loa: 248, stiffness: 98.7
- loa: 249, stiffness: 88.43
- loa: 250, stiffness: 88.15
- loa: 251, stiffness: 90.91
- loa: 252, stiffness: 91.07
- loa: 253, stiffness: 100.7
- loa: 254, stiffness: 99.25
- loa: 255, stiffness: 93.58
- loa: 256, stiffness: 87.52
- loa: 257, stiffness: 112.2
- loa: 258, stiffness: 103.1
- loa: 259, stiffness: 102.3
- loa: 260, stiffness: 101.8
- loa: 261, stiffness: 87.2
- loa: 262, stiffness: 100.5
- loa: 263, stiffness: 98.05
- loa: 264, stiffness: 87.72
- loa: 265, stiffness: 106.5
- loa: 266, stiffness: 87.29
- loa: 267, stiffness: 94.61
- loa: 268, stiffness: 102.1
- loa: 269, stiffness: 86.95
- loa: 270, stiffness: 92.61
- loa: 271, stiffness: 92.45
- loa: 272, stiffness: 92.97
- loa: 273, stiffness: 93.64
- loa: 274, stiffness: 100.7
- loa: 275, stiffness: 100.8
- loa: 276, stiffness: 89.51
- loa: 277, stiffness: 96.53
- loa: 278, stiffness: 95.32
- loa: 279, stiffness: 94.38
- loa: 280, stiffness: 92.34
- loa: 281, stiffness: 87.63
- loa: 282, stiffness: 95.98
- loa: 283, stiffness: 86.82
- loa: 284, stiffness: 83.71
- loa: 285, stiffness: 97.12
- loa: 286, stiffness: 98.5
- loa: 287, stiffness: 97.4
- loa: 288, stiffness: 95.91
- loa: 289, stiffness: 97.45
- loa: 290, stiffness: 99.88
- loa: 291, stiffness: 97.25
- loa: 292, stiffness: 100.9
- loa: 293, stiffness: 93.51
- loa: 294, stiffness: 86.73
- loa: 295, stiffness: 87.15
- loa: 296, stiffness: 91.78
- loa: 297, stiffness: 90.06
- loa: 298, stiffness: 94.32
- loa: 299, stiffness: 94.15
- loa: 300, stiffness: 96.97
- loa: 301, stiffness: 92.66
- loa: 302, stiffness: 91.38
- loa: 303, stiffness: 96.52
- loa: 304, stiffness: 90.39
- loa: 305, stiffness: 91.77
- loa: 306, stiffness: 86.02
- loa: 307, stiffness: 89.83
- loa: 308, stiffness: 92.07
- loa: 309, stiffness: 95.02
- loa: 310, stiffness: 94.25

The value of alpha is 2.6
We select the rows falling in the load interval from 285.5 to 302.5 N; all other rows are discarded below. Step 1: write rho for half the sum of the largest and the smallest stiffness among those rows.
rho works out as 93.8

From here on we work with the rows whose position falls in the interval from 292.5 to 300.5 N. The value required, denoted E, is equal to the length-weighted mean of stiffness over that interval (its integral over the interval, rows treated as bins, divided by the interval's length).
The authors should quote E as 91.8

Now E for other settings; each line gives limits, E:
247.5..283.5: 95.0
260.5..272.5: 94.1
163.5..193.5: 91.3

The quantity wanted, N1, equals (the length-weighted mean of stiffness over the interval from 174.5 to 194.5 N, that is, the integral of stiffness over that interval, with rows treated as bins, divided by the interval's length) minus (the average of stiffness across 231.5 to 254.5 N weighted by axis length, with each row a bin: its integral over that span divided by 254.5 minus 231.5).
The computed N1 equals -3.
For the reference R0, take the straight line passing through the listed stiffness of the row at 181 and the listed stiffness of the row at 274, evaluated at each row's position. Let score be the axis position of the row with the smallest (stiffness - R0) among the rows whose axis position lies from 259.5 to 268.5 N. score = 266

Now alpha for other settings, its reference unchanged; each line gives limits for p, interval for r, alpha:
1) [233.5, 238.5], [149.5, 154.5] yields 2.6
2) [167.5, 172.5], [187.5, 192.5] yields -2.0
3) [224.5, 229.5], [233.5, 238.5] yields -2.3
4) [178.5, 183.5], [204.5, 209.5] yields 3.7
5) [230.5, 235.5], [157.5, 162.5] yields 3.9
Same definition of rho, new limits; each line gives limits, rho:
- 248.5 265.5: 99.7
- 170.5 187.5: 93.0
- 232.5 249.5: 94.8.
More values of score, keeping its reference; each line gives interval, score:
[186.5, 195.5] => 193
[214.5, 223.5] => 215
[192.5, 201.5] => 193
